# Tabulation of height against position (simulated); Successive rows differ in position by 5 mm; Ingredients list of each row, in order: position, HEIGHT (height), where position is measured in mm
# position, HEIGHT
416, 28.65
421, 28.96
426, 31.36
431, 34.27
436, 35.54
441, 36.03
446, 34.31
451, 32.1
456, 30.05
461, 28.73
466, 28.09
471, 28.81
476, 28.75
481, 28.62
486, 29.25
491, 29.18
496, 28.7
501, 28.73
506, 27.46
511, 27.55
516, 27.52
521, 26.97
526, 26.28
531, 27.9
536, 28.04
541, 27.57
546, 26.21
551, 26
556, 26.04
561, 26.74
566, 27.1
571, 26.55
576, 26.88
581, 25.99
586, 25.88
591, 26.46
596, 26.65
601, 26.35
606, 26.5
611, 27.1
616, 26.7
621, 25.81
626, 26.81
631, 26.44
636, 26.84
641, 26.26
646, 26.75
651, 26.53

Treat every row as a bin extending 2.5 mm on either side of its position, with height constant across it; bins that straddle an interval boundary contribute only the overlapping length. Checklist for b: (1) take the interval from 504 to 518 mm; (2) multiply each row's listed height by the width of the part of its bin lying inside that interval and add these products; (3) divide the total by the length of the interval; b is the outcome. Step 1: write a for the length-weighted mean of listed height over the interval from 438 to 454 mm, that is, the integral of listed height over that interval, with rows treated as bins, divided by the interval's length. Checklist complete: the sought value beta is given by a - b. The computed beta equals 6.6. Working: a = 34.1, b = 27.5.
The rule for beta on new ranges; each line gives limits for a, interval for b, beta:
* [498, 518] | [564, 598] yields 1.4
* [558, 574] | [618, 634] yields 0.4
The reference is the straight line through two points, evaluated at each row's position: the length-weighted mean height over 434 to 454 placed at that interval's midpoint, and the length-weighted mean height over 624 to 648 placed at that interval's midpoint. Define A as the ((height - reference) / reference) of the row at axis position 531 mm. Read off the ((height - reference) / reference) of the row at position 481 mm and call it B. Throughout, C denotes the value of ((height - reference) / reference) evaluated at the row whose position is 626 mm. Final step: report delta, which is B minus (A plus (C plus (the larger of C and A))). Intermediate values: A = -0.10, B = -0.13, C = -0.01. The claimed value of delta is -0.02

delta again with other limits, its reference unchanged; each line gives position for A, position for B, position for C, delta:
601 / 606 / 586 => 0.17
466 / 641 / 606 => 0.25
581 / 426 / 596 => 0.10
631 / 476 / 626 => -0.10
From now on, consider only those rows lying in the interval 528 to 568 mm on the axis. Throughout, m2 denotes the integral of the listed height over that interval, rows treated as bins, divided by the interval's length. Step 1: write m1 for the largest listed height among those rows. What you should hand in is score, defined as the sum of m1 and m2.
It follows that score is 55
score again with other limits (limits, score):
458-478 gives 57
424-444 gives 70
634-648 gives 53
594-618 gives 54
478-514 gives 58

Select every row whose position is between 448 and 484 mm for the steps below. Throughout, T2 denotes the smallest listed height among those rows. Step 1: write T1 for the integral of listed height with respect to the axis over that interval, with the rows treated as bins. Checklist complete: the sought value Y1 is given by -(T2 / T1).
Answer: -0.0266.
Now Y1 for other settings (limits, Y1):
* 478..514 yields -0.0268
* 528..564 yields -0.0268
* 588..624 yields -0.0270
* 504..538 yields -0.0282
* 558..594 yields -0.0271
